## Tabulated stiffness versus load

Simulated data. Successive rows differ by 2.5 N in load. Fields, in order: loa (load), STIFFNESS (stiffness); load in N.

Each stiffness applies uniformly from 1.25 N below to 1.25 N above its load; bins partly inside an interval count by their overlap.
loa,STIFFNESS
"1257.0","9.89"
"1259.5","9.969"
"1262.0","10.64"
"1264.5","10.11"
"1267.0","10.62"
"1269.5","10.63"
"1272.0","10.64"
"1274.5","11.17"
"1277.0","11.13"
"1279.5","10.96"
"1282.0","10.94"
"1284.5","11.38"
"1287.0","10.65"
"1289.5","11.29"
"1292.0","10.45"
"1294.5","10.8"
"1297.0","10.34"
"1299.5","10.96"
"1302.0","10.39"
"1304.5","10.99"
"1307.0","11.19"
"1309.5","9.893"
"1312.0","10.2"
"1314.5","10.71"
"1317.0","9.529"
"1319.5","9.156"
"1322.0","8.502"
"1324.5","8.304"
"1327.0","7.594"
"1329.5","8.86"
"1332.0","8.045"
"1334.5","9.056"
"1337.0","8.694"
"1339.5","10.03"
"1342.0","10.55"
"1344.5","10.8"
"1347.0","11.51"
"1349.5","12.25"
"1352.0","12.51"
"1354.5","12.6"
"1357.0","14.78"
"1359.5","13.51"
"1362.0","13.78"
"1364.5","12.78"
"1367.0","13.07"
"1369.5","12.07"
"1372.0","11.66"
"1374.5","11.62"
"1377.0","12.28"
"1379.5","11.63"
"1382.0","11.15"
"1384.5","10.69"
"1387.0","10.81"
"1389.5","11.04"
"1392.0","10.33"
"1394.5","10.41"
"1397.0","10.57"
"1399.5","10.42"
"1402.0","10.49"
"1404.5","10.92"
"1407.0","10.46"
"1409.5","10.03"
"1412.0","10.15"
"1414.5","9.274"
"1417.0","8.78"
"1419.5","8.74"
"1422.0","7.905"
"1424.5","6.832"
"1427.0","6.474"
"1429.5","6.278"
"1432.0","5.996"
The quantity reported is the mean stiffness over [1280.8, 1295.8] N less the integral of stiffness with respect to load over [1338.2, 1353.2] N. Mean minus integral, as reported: -158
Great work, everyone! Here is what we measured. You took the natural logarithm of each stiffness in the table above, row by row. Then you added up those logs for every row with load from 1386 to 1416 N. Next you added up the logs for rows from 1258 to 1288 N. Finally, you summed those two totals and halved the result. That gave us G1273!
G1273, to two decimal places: 28.29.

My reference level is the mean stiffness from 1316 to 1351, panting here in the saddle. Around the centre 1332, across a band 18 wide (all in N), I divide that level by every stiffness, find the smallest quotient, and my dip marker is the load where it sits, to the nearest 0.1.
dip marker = 1339.5 N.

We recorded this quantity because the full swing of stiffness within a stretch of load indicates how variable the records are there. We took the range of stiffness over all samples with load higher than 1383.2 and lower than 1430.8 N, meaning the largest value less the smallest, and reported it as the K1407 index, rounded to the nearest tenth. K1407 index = 4.8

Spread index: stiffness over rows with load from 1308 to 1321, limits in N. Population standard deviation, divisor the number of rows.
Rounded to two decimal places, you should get 0.54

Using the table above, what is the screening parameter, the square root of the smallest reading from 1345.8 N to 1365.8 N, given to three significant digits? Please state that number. 3.39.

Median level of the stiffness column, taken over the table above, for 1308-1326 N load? 9.5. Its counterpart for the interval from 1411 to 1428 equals 8.7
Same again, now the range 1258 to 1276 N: 10.6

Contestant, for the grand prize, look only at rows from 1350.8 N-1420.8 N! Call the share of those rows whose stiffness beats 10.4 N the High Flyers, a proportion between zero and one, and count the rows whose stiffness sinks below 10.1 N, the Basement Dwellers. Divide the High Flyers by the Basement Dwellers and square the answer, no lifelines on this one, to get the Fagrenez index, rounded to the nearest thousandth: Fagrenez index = 0.039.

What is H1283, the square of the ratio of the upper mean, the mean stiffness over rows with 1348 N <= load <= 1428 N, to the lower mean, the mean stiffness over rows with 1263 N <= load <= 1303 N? 1.03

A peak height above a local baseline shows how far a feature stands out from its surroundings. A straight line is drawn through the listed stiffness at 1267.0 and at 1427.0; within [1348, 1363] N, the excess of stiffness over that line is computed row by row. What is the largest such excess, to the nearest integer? 6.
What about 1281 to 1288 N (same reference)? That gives 1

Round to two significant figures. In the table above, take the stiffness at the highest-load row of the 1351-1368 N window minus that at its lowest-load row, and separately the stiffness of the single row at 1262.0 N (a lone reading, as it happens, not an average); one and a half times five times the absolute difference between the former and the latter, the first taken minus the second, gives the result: 76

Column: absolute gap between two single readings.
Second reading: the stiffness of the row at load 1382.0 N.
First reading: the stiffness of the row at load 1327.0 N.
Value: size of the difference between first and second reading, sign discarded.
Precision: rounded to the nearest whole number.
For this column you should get 4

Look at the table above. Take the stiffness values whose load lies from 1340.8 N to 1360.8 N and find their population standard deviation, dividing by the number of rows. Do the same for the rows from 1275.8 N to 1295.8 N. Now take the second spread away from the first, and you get 1.0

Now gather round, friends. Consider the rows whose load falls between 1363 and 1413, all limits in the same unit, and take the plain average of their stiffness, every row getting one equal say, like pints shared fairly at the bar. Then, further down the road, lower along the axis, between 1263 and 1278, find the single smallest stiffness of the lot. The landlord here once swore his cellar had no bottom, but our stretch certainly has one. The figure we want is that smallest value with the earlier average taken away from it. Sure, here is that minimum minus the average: -1.0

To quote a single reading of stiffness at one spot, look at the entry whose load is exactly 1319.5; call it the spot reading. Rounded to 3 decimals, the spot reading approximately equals 9.156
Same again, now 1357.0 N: 14.780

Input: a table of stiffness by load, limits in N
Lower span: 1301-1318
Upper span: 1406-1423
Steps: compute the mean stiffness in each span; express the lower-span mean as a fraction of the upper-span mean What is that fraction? 1.12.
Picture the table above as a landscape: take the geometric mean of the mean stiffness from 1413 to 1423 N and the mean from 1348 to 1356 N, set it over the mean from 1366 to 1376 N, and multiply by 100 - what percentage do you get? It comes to 86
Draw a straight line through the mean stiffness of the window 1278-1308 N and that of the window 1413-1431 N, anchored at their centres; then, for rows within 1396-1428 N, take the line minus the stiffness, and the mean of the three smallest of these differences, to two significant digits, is -2.4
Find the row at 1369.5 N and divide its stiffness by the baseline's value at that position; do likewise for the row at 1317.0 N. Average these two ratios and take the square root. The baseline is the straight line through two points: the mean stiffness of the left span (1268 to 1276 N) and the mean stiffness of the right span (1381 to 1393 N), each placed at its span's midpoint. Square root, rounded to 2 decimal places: 1.00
